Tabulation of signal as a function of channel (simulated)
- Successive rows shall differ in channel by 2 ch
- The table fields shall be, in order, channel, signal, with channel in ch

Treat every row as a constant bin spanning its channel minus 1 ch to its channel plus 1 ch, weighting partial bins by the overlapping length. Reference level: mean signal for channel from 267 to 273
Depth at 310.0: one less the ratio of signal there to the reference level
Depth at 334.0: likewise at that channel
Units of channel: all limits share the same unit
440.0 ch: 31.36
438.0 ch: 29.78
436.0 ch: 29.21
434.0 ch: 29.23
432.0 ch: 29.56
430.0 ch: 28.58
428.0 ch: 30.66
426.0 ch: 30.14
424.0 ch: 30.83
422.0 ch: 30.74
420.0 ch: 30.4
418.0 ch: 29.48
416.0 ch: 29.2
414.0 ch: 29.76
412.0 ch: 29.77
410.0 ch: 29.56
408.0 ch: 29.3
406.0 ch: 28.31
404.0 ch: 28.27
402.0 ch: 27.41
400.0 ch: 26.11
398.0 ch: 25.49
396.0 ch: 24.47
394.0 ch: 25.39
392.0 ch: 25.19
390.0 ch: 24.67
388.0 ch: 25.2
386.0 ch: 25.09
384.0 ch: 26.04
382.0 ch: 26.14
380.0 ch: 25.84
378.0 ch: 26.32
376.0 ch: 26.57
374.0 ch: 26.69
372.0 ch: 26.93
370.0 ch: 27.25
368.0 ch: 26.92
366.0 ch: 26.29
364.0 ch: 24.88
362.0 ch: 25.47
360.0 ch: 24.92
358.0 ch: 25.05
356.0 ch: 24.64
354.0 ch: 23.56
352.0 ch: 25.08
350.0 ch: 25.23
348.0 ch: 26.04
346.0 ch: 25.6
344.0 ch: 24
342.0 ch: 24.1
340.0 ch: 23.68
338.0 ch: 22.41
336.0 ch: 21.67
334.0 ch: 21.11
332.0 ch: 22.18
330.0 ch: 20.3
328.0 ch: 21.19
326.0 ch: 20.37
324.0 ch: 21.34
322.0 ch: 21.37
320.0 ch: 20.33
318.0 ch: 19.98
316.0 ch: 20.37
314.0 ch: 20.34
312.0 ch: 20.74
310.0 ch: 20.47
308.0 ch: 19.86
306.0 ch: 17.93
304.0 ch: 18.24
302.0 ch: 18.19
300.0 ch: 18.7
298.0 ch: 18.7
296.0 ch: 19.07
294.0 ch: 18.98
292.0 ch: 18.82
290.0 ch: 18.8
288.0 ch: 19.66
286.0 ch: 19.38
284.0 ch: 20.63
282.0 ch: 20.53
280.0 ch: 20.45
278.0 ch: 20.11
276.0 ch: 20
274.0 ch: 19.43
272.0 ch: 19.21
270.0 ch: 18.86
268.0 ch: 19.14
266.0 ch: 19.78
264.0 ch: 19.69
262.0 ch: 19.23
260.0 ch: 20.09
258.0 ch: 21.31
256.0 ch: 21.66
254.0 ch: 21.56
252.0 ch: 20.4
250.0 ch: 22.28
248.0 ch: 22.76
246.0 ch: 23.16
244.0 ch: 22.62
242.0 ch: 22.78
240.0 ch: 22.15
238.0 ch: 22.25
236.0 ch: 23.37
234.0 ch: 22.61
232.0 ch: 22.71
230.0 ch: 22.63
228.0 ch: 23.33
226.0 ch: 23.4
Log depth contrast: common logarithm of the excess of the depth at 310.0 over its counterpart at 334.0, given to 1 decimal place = -1.5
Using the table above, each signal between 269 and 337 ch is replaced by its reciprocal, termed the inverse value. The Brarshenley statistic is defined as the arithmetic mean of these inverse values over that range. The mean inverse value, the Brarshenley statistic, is 0.050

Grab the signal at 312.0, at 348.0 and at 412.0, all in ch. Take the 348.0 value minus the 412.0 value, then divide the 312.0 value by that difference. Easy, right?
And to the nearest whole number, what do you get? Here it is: -6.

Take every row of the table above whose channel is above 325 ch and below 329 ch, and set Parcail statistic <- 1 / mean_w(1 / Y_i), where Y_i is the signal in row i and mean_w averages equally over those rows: 20.8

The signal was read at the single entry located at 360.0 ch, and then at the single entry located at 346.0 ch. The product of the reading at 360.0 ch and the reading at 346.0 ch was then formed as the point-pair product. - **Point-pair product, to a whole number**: 638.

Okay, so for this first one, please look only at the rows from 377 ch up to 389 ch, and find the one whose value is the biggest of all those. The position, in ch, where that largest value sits 378.0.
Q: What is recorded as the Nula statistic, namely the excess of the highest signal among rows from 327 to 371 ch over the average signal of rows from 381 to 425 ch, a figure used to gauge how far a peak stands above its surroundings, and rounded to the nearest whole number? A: 0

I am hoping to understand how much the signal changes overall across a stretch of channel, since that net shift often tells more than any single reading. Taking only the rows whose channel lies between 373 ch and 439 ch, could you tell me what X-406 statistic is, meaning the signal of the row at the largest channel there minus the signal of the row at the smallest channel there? 3.1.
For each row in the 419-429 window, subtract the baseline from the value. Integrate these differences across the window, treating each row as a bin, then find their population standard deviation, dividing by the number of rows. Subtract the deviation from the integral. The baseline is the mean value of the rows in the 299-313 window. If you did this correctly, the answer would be 114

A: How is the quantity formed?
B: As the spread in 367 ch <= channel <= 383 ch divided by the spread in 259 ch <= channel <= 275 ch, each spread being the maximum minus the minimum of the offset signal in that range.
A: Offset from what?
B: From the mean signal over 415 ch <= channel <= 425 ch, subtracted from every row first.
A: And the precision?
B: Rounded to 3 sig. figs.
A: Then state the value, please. 1.15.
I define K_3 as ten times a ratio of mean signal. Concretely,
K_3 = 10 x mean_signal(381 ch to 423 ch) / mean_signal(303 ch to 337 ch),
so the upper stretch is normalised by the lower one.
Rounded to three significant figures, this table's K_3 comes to 13.4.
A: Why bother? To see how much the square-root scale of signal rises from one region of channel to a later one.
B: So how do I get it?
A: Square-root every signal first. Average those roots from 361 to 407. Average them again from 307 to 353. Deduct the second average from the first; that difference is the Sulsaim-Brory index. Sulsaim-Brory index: 0.42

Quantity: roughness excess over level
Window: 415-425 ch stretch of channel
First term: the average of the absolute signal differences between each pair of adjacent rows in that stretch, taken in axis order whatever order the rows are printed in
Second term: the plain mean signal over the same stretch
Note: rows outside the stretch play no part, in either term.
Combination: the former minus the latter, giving -30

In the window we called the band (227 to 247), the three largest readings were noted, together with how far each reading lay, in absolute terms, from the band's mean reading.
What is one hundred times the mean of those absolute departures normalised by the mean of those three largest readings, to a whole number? 1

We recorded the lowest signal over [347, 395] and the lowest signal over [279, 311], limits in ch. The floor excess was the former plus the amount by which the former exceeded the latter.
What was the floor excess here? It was 29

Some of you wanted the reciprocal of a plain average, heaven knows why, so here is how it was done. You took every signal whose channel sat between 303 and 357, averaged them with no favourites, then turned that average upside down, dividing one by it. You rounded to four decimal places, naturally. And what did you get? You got 0.0456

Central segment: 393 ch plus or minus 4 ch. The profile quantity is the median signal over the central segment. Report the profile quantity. 25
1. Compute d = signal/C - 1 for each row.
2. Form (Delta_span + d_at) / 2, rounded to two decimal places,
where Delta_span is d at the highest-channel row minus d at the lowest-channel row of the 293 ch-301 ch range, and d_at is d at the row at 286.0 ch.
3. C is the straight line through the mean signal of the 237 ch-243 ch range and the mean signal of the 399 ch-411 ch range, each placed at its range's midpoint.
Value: -0.11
